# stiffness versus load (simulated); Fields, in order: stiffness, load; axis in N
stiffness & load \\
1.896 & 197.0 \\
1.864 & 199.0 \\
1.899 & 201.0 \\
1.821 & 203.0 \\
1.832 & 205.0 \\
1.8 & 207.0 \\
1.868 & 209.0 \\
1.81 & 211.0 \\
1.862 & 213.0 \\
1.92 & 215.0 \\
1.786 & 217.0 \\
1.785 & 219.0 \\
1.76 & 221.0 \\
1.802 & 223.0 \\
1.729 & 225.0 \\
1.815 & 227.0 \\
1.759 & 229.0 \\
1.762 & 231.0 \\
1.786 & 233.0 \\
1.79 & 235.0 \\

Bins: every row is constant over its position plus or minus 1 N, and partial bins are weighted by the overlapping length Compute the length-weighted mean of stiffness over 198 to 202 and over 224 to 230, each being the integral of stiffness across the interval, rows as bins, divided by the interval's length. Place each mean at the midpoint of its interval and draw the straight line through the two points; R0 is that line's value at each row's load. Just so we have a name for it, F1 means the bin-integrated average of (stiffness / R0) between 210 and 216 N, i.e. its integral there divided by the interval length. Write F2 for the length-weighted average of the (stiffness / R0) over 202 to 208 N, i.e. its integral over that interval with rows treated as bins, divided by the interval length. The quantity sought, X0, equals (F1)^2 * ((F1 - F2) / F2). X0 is 0.046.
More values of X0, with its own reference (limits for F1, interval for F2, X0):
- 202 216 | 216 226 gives 0.012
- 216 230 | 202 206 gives 0.016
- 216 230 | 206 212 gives 0.005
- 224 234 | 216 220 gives 0.018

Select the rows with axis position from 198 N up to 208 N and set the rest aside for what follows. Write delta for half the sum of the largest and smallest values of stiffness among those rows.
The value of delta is 1.85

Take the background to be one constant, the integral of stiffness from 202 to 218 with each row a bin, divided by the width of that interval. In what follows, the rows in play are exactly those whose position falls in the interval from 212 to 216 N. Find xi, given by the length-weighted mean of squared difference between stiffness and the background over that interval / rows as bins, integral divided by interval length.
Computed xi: 0.0037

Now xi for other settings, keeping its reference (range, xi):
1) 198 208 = 0.0012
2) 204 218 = 0.0019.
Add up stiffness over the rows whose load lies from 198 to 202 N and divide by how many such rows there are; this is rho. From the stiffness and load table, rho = 1.88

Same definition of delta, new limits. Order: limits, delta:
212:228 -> 1.82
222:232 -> 1.77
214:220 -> 1.85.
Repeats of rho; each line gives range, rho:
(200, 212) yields 1.84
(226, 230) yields 1.79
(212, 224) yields 1.82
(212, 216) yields 1.89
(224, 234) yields 1.77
